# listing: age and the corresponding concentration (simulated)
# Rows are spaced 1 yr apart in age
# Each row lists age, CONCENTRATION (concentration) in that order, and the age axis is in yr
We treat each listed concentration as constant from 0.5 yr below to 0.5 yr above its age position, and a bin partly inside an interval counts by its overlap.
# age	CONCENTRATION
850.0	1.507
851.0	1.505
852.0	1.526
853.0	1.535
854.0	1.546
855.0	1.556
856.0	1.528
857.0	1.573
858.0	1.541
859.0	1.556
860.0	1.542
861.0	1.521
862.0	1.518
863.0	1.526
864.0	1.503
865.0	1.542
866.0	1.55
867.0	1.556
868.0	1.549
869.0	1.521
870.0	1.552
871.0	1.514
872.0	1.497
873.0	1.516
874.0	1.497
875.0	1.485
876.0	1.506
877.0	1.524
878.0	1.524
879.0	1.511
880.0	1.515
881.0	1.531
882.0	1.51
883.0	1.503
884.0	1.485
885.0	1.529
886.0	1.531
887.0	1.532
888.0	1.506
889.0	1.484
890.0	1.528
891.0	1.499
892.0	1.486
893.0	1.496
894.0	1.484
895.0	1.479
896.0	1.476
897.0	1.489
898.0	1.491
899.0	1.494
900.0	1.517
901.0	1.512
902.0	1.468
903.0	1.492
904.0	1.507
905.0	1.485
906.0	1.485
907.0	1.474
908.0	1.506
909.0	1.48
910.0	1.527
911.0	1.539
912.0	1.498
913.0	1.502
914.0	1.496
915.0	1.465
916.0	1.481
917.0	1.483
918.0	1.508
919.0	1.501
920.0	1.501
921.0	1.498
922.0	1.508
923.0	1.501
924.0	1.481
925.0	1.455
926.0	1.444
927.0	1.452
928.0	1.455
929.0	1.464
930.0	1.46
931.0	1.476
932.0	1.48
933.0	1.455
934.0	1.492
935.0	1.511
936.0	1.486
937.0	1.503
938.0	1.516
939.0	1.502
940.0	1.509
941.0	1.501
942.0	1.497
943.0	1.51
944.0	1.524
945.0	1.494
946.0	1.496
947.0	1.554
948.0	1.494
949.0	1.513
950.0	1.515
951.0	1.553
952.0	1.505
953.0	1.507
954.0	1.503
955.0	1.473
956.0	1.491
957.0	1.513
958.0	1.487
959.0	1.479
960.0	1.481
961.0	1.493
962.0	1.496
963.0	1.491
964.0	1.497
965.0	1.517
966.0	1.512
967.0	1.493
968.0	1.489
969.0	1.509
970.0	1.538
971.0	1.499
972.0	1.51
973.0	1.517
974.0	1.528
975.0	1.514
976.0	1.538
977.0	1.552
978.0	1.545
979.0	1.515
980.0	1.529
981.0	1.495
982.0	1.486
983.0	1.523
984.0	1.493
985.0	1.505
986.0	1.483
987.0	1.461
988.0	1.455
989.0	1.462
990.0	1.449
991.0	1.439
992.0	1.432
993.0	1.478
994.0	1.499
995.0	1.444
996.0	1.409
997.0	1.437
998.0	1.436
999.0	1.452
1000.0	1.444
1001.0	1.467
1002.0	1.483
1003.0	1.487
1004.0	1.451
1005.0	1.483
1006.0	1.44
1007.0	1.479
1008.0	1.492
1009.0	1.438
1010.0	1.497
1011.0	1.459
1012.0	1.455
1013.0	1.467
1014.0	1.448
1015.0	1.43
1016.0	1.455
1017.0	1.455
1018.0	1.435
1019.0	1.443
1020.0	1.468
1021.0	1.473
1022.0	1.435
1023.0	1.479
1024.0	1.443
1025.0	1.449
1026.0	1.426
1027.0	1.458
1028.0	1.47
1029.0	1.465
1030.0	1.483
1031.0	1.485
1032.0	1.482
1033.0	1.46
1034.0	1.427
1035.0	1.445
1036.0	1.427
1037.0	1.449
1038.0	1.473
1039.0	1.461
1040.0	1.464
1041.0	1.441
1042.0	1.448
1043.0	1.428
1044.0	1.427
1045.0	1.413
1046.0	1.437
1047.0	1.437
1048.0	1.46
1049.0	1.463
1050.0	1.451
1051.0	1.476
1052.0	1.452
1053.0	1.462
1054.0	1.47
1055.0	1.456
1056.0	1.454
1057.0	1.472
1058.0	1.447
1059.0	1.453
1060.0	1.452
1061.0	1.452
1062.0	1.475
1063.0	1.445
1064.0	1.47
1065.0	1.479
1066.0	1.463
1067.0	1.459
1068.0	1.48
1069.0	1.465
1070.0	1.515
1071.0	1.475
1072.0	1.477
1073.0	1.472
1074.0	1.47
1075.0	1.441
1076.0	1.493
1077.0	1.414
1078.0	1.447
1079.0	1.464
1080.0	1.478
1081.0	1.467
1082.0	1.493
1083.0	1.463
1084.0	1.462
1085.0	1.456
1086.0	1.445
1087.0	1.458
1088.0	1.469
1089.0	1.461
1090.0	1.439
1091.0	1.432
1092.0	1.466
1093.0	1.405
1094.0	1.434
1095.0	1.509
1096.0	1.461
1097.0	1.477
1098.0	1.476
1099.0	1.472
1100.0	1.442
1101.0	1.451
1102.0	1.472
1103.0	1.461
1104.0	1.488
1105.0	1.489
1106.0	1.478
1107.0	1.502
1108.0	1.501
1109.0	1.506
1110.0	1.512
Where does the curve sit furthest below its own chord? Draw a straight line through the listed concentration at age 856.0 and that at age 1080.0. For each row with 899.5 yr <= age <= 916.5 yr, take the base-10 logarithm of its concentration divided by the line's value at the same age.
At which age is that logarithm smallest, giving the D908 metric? 915.0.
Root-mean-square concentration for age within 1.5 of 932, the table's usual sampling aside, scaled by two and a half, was 3.68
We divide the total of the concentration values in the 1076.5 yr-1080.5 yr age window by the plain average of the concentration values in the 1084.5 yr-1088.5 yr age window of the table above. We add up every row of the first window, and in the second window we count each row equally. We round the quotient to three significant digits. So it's 3.98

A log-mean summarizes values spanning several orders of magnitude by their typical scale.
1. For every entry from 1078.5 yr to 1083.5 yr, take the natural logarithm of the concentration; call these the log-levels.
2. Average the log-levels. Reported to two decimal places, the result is 0.39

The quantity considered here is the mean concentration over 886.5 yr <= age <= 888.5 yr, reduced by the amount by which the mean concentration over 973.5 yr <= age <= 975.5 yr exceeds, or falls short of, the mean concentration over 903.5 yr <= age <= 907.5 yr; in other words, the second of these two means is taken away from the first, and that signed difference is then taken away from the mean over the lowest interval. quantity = 1.49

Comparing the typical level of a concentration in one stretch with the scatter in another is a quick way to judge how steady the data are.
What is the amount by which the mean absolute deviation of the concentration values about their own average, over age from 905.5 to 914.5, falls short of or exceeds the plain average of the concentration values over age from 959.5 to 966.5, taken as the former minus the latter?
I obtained -1.48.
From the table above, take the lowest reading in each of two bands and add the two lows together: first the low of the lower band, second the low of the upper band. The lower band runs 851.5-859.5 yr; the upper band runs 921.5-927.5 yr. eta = 2.97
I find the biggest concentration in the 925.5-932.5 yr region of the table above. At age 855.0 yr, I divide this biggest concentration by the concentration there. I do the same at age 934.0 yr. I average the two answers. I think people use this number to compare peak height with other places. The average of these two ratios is 0.97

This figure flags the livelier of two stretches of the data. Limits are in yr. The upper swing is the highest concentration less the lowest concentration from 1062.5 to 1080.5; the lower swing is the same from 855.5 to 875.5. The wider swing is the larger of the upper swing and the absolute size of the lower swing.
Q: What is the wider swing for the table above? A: 0.101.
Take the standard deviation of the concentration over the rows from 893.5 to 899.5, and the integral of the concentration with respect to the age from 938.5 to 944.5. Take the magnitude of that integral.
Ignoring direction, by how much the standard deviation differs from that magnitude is 9.04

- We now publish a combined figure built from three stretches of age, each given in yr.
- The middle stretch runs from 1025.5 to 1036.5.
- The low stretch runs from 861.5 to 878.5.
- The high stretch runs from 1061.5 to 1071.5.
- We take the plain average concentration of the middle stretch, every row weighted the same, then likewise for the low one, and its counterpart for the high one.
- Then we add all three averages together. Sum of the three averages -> 4.45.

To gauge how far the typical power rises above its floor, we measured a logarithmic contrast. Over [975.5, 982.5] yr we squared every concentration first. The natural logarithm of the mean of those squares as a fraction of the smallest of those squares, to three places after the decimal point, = 0.049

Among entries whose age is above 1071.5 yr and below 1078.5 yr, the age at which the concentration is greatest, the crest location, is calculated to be 1076.0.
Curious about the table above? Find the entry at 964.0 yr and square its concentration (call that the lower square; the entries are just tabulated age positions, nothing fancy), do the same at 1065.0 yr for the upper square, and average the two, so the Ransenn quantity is 2.214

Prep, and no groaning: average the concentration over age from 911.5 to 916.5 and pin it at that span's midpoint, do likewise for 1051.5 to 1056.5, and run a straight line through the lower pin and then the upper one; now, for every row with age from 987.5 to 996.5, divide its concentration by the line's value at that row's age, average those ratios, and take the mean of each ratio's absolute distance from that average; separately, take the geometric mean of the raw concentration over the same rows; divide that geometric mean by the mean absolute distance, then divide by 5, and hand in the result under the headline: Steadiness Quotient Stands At 22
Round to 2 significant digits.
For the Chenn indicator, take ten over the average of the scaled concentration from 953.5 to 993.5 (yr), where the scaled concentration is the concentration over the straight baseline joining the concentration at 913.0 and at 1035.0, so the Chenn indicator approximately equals 9.8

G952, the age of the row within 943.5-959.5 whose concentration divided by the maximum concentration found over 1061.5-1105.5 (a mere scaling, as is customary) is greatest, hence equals 947.0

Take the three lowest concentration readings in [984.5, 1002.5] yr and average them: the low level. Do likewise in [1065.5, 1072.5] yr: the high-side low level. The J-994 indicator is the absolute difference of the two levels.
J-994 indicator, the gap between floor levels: 0.037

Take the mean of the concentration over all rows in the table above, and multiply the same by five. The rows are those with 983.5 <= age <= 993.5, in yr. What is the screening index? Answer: 7.33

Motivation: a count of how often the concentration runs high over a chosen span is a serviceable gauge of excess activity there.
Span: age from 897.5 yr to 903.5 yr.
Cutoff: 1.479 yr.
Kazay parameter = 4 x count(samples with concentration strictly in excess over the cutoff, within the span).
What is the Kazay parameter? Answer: 20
